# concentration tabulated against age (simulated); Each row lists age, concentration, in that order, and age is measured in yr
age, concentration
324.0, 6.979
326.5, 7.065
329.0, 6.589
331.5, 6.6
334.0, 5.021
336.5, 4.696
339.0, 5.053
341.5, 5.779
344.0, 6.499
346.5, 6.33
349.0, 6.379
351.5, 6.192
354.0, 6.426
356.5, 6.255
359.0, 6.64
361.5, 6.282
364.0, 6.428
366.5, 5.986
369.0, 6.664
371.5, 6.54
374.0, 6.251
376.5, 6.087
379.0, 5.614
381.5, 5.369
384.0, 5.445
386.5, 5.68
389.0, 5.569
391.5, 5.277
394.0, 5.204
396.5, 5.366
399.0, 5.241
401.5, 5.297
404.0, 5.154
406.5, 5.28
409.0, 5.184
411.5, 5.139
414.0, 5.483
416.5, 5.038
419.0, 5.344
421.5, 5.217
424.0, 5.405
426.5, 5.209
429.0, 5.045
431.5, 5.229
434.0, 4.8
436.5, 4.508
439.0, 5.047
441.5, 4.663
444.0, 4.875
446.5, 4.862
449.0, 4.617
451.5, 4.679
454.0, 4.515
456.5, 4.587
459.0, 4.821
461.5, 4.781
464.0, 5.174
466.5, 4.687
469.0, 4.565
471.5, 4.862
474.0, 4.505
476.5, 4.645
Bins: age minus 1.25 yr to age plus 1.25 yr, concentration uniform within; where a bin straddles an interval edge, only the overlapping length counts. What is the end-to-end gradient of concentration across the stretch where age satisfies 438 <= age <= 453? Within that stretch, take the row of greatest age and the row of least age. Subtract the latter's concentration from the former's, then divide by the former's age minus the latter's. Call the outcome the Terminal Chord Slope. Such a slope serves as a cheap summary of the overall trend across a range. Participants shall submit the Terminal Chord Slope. -0.029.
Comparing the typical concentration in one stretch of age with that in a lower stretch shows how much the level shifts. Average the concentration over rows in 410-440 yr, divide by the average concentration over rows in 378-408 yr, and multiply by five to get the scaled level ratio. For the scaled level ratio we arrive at 4.8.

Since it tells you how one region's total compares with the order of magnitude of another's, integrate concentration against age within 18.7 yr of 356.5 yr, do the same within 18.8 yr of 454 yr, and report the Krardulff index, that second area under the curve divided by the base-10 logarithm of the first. 75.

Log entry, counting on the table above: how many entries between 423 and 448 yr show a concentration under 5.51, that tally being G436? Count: 10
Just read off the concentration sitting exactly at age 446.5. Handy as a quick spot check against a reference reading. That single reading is 4.862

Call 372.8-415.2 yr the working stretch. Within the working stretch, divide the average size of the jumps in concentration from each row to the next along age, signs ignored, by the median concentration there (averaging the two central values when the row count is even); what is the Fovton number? 0.032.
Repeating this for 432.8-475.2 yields 0.052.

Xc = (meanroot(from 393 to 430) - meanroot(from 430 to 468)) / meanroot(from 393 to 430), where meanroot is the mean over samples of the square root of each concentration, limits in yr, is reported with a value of 0.044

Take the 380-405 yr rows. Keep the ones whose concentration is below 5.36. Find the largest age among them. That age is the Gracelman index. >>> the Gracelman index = 404.0 yr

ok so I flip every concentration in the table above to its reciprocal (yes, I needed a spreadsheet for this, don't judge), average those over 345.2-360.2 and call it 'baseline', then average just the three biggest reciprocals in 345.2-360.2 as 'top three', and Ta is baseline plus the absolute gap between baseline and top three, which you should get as 0.160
